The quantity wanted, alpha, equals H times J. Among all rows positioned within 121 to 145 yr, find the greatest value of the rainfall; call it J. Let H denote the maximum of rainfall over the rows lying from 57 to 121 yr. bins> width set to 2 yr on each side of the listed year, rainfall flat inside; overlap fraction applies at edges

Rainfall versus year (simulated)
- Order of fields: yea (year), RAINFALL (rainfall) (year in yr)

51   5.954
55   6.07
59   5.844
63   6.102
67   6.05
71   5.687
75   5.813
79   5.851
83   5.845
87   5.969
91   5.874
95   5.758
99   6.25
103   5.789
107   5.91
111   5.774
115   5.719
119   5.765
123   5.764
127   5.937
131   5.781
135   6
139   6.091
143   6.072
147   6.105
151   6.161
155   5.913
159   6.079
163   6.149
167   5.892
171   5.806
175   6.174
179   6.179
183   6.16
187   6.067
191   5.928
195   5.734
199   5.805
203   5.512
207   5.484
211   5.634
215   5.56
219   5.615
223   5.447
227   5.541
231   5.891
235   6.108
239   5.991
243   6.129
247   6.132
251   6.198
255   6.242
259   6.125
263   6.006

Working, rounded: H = 6.25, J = 6.091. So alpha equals 38.1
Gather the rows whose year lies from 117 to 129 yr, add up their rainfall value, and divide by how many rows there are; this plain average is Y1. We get 5.82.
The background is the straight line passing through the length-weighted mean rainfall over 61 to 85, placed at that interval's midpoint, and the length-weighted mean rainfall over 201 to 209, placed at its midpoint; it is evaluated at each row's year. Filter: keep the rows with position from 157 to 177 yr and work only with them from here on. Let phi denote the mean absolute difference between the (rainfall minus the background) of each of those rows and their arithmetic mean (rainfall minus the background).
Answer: 0.132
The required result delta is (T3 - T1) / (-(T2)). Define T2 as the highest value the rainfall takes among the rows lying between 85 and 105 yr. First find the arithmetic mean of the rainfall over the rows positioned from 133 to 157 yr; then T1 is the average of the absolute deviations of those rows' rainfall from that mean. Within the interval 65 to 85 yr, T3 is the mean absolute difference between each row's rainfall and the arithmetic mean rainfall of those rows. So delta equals -0.002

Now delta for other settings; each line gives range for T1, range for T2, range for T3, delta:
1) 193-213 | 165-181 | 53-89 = -0.002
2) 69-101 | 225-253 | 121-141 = 0.000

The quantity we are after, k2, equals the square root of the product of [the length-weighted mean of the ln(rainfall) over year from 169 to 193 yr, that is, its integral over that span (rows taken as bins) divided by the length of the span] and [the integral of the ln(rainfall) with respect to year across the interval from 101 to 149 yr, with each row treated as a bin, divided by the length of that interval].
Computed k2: 1.79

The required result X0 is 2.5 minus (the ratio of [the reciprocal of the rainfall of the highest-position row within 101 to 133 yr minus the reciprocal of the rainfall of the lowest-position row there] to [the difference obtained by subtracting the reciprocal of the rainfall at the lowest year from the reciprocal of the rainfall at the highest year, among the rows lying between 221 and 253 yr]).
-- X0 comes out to 2.51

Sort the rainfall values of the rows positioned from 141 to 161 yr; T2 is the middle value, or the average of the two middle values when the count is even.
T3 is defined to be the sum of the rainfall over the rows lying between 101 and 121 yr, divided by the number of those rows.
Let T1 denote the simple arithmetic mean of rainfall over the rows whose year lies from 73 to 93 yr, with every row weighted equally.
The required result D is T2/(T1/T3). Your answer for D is 6.00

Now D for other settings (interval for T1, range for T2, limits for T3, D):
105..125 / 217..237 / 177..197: 5.84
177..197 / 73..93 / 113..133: 5.64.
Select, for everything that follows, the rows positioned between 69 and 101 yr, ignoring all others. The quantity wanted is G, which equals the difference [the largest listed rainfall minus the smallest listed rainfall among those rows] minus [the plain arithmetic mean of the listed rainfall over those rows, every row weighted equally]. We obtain -5.32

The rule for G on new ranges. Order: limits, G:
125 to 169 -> -5.64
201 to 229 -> -5.35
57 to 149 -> -5.34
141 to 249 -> -5.17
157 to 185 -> -5.69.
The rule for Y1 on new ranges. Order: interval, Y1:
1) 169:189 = 6.08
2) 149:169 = 6.04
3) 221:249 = 5.89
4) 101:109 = 5.85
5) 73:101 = 5.91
